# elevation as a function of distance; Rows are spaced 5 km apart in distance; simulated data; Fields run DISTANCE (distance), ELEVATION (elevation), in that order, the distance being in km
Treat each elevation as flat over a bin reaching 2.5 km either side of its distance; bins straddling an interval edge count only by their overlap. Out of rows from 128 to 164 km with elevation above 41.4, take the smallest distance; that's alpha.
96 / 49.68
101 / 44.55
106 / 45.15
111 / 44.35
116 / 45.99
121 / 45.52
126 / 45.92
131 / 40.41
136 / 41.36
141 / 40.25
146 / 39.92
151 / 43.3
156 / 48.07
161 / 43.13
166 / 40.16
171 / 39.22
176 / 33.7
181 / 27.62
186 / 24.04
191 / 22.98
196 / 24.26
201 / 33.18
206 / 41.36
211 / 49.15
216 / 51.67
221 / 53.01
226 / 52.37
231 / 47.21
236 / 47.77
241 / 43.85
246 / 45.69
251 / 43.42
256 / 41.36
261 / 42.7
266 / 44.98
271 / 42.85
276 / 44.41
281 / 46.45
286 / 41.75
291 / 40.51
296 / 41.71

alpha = 151 km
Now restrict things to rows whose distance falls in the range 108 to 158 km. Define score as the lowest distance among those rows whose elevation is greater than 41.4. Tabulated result 111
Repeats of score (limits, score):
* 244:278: 246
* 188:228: 211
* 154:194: 156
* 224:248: 226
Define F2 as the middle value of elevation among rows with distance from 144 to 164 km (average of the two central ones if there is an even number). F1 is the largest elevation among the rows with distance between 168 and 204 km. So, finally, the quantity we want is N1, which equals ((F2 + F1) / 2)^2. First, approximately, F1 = 39.22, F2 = 43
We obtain 1699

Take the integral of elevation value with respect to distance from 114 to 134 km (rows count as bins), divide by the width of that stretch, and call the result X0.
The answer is 44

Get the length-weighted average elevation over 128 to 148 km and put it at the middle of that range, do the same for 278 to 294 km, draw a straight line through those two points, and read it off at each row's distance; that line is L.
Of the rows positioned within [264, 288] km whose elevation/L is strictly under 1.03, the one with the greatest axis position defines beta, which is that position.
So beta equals 286 km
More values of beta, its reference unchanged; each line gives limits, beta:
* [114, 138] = 136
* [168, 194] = 191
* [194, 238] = 206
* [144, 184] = 181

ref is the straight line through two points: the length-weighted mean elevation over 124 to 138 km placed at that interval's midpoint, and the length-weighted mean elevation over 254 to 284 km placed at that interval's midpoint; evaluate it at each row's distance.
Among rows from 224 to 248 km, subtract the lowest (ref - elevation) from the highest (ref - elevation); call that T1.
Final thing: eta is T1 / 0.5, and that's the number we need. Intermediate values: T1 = 8.7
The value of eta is 17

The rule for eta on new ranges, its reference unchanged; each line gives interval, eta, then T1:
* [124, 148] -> 12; 6.2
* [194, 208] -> 34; 17.0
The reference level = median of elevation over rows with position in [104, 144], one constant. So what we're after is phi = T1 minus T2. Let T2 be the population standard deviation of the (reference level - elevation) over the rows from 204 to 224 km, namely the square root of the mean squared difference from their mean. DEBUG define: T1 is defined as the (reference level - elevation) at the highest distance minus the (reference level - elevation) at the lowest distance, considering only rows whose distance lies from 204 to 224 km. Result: -16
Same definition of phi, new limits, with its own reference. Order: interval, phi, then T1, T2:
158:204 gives 3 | 10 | 7.2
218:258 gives 8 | 12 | 3.9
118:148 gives 3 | 6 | 2.5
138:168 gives -3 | 0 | 2.9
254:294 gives -1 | 1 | 1.9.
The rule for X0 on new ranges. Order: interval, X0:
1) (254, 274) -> 43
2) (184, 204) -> 27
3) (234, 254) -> 45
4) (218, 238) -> 50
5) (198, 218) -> 43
